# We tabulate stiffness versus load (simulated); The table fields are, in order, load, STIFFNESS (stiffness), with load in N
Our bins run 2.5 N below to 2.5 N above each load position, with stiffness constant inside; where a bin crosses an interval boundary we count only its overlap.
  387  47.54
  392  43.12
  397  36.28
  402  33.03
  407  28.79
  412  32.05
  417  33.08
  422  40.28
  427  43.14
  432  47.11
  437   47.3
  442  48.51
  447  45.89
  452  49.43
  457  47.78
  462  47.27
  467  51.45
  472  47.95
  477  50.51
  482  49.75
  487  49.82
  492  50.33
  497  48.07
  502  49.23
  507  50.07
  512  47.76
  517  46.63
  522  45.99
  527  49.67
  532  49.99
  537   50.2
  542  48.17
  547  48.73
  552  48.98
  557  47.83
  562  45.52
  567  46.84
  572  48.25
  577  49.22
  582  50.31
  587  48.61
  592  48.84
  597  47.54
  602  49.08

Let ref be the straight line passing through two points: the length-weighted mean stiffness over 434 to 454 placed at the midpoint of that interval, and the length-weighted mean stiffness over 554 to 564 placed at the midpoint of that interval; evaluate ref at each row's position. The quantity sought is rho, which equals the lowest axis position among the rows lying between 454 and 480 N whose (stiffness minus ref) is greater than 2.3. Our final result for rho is 467 N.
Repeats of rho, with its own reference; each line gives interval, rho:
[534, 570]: 537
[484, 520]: 487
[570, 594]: 577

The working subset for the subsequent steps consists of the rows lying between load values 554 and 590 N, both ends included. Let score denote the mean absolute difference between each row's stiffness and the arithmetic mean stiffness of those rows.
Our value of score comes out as 1.2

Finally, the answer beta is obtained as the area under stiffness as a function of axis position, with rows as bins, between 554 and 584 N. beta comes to 1439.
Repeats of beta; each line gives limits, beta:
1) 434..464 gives 1431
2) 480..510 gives 1485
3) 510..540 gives 1451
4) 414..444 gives 1289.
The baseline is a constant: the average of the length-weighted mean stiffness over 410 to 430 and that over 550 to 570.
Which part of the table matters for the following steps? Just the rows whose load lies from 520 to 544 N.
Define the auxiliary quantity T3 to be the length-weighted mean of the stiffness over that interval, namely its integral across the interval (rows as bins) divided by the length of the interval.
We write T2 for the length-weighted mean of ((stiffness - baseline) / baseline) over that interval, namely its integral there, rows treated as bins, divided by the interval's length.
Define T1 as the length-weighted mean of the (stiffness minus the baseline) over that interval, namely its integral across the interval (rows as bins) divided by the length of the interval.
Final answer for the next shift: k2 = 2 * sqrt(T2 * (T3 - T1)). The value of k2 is 5.09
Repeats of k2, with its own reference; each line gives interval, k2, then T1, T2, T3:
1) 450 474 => 5.05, 6.4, 0.151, 48.8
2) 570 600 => 5.07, 6.4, 0.151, 48.8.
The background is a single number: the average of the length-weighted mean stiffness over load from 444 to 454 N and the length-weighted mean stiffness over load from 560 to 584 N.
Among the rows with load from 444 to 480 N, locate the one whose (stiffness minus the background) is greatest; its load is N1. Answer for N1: 467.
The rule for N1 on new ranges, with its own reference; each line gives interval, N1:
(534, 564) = 537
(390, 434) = 432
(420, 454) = 452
